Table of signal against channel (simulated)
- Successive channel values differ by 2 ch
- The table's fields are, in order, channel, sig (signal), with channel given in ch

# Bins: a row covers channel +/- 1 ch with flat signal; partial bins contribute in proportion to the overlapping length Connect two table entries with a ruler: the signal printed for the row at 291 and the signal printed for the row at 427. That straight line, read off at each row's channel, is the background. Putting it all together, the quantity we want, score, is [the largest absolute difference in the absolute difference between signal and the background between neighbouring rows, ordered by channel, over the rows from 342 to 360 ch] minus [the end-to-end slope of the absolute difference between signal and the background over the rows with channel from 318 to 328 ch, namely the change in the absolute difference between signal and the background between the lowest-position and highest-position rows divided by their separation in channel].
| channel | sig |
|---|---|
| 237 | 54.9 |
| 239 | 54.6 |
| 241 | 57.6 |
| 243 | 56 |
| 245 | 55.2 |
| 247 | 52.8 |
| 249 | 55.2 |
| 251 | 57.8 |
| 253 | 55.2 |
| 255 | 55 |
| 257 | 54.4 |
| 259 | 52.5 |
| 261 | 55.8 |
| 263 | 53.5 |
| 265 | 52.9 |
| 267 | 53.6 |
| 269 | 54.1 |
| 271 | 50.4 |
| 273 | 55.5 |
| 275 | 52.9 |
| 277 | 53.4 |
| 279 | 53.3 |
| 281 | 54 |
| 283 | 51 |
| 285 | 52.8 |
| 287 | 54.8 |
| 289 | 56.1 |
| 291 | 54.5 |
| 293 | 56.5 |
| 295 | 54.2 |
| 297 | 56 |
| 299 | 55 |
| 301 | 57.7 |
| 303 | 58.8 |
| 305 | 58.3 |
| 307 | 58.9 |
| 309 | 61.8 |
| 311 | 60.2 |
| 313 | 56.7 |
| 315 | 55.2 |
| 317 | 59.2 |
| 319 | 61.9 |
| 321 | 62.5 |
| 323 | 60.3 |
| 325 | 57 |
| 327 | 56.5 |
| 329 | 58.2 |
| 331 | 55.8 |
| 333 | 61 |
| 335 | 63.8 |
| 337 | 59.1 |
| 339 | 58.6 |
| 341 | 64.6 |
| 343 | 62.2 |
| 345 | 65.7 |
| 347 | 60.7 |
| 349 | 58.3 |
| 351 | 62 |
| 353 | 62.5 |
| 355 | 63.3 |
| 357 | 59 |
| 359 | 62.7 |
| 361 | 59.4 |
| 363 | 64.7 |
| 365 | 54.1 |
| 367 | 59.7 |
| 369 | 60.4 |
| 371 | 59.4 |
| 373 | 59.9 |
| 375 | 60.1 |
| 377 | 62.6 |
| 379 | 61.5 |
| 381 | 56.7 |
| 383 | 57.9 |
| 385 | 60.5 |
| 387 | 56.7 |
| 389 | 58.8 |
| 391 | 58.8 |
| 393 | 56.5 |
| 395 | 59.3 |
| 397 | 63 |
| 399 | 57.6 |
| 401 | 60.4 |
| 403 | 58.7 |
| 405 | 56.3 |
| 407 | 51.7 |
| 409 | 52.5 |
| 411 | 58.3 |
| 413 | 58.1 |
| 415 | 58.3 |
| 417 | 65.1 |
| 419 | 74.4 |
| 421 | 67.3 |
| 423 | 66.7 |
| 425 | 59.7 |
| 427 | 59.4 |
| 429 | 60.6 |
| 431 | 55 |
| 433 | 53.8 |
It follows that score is 6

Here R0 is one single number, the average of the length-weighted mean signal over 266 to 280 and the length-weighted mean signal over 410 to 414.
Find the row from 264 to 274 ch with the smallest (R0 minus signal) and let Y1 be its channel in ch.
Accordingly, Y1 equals 273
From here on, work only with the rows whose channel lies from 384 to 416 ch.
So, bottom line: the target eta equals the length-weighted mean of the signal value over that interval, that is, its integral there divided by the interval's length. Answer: 58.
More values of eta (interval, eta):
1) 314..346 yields 60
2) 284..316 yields 57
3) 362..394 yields 59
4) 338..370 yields 61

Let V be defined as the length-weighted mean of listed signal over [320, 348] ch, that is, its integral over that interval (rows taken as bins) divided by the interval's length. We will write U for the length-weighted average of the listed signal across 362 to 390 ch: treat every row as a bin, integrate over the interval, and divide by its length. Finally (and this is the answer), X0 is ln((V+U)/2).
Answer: 4.09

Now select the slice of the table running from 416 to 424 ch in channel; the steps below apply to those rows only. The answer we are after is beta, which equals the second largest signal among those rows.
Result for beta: 67.3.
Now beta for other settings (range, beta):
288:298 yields 56.1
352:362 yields 62.7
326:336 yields 61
